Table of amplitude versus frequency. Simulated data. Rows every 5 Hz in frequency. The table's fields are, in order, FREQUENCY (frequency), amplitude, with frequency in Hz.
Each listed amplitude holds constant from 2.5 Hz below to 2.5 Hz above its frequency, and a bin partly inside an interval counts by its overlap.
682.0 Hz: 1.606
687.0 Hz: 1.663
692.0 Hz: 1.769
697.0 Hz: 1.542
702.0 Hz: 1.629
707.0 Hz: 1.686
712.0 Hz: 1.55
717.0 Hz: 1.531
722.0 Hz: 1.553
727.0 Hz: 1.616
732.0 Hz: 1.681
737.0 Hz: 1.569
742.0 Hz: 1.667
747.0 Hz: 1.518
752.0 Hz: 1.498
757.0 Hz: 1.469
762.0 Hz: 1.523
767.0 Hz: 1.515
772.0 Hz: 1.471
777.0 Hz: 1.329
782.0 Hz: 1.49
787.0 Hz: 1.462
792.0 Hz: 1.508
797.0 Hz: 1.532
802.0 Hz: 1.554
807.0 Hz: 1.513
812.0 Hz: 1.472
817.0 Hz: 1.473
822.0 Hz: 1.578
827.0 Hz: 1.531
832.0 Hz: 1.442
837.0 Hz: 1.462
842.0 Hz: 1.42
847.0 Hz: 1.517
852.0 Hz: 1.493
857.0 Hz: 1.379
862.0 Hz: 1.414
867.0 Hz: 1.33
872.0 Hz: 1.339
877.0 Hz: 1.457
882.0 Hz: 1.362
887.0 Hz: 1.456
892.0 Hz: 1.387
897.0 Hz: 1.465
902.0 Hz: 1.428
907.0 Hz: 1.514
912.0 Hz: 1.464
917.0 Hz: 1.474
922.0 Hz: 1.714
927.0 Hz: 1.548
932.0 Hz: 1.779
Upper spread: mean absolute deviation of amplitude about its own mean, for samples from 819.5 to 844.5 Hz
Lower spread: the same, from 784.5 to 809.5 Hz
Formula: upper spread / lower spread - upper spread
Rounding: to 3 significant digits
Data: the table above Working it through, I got 2.27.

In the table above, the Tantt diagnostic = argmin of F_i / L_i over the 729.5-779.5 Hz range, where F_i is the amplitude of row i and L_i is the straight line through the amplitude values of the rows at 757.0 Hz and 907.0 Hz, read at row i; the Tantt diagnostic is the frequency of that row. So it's 777.0 Hz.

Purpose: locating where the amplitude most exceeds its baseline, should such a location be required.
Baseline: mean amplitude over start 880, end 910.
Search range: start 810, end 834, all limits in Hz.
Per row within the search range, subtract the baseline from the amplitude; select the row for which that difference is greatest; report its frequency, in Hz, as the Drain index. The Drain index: 822.0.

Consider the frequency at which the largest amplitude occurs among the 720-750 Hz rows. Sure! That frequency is 732.0 Hz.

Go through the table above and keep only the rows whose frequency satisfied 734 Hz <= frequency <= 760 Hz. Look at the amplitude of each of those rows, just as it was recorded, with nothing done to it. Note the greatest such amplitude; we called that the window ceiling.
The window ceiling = 1.667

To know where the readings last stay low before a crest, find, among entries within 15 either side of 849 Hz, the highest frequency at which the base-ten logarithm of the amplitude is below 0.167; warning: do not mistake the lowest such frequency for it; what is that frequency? 862.0 Hz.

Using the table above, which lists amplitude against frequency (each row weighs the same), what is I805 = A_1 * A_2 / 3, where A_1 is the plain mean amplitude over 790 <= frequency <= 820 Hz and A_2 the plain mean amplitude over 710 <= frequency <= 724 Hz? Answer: 0.777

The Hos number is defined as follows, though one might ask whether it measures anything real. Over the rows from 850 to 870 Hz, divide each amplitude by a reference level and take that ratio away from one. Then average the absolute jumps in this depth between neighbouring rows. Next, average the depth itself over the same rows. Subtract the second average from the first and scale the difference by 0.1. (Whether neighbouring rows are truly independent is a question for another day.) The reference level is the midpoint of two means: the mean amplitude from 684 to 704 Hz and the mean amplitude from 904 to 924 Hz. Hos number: -0.0072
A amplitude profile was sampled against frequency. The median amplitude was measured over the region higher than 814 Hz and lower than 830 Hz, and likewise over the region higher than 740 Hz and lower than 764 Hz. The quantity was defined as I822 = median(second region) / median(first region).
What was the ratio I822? 0.99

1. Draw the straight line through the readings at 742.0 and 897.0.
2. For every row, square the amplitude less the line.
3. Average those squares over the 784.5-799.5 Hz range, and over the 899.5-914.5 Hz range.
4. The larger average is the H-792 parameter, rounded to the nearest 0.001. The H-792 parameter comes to 0.011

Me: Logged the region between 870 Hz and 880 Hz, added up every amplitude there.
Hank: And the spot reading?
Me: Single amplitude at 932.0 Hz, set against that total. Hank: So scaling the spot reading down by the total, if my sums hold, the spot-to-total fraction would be 0.636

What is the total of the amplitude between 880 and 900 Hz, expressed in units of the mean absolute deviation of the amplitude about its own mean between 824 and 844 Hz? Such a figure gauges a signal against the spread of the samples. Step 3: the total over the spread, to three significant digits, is 169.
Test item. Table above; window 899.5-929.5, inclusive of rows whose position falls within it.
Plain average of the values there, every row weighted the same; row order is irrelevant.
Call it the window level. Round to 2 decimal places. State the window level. 1.52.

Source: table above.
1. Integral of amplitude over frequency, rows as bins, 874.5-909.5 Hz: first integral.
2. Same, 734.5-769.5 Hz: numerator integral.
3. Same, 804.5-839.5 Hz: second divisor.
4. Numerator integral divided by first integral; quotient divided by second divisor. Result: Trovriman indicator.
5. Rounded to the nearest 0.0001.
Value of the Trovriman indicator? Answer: 0.0204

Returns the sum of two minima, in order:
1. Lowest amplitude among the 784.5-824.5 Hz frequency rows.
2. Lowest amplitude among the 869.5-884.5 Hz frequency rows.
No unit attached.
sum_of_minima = 2.80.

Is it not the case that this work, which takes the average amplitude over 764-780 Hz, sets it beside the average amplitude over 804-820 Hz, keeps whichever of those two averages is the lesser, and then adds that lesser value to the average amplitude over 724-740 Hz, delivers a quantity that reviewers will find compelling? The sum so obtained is 3.06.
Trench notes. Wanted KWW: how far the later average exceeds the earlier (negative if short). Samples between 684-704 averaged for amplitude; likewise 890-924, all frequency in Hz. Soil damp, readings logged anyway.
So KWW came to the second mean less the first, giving -0.16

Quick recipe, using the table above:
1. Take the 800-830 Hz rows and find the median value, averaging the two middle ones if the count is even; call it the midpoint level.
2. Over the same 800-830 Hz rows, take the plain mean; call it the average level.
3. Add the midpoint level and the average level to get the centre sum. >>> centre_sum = 3.04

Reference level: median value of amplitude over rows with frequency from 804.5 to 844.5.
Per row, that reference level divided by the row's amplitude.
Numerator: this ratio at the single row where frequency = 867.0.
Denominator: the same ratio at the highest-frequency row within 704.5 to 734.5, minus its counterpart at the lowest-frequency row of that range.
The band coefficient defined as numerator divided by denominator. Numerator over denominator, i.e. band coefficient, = 426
